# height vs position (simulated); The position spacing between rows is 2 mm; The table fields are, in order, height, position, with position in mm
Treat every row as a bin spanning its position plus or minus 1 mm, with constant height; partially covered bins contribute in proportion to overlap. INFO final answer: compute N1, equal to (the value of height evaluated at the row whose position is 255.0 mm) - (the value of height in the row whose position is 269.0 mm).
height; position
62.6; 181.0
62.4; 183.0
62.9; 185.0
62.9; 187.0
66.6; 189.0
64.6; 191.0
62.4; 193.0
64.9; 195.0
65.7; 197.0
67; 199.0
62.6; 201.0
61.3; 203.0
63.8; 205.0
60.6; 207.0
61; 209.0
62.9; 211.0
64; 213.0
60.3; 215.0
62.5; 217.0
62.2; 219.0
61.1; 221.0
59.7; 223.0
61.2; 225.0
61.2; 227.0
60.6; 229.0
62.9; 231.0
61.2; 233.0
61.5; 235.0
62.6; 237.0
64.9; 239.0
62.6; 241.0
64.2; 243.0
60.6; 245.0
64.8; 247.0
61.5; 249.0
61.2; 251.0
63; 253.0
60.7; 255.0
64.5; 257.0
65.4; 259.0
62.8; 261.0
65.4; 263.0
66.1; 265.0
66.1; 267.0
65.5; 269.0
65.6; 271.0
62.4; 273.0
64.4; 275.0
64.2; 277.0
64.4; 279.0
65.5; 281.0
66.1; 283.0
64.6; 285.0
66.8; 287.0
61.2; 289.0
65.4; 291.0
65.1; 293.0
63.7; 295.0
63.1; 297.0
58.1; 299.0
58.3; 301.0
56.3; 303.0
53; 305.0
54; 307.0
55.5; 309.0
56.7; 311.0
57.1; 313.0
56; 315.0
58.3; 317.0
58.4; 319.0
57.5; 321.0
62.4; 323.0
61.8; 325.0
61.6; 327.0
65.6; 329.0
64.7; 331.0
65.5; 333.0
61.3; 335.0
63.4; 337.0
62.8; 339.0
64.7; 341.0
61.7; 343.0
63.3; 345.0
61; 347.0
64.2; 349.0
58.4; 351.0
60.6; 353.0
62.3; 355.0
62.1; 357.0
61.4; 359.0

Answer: -5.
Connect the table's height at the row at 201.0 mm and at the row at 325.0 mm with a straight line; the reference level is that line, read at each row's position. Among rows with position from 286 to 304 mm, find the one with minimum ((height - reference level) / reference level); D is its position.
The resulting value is 303.0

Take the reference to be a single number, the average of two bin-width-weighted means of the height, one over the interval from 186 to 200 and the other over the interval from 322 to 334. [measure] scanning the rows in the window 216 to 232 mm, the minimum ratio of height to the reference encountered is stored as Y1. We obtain 0.93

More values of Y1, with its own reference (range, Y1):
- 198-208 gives 0.94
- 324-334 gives 0.96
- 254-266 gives 0.94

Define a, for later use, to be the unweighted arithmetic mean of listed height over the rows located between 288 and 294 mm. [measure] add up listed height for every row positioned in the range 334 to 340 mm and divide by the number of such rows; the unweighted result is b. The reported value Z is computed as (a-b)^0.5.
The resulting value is 1.18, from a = 63.9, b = 62.5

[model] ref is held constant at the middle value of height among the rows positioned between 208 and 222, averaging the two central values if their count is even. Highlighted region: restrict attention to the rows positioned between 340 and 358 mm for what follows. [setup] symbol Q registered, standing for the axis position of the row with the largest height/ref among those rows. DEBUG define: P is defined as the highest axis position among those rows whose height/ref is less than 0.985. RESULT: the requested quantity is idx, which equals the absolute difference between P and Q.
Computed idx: 12 mm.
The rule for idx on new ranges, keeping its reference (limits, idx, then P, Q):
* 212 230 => 16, 229.0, 213.0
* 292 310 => 16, 309.0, 293.0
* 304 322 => 2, 321.0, 319.0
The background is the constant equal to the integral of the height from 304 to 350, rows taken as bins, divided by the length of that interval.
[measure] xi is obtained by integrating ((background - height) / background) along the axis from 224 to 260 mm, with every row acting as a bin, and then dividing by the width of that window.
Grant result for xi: -0.03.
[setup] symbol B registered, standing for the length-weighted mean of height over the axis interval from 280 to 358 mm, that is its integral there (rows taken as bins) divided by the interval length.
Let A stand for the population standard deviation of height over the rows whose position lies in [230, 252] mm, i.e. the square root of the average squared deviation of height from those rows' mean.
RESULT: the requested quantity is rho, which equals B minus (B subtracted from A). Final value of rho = 121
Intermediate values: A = 1.4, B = 61.2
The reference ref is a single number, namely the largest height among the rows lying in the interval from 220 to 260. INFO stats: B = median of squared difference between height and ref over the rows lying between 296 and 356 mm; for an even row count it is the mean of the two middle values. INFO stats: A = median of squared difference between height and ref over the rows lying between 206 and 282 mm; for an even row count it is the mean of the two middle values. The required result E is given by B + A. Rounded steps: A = 7.3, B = 18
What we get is 25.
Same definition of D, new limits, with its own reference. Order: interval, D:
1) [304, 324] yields 305.0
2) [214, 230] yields 223.0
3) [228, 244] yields 229.0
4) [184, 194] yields 193.0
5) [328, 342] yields 335.0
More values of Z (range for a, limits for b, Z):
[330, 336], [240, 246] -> 1.17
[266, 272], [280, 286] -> 0.58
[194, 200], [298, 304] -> 2.88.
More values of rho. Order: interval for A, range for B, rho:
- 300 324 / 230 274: 125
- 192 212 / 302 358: 119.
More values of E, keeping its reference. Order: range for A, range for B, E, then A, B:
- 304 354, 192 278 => 25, 16.8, 8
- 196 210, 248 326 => 15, 7.8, 7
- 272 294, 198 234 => 18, 1.0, 17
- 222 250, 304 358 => 30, 15.2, 14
